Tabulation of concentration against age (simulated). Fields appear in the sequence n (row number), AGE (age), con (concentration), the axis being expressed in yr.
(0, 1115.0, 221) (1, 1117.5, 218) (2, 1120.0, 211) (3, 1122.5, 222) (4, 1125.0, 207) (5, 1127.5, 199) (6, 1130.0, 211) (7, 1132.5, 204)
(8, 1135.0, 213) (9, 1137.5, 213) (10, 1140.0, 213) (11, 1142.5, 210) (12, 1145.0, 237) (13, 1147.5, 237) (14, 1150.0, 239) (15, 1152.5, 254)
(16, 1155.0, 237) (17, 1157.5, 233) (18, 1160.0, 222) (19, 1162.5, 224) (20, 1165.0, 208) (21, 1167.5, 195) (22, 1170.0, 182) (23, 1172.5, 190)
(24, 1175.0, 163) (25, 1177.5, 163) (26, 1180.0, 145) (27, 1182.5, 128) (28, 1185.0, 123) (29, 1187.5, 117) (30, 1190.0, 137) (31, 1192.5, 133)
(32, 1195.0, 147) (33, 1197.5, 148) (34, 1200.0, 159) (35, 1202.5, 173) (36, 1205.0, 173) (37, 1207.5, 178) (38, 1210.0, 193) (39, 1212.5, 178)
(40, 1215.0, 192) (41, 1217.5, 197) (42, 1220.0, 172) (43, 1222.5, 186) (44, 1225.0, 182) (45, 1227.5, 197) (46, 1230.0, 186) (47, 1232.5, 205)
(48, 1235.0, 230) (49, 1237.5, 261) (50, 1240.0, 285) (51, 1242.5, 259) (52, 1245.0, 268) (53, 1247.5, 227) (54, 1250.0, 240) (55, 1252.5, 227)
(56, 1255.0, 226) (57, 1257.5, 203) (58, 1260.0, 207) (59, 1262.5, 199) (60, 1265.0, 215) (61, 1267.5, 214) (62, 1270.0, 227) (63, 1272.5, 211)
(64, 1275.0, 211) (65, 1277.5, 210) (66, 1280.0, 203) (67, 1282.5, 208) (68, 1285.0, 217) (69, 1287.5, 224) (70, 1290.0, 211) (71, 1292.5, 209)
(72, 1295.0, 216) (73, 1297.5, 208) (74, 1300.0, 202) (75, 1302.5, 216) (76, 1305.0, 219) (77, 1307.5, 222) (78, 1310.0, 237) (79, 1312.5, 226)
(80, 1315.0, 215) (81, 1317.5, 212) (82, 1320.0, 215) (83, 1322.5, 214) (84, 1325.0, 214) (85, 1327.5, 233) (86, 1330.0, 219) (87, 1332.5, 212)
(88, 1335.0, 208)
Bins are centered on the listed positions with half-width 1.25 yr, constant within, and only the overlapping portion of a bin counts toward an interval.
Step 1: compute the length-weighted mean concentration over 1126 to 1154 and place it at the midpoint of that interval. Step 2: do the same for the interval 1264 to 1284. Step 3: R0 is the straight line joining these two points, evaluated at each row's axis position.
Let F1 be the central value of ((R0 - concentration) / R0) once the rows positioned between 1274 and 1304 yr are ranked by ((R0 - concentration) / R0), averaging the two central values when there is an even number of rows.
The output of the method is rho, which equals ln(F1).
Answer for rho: -4.8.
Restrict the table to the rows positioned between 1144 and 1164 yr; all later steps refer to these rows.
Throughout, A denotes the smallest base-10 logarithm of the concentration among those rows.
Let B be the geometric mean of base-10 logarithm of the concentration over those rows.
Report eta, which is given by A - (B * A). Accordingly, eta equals -3.2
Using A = 2.35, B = 2.37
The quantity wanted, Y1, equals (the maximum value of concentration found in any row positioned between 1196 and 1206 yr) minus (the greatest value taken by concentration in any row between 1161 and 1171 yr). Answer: -51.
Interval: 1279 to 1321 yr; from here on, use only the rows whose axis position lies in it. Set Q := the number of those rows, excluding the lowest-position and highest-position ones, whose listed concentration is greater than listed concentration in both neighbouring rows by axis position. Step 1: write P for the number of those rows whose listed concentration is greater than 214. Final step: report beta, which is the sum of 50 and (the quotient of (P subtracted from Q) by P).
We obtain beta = 49.3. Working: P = 10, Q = 3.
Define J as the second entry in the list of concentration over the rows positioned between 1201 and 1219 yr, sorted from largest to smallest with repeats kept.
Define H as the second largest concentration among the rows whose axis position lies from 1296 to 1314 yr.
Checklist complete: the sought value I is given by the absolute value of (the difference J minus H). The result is 33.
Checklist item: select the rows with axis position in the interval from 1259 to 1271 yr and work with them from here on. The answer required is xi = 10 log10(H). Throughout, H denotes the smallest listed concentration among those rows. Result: 23.0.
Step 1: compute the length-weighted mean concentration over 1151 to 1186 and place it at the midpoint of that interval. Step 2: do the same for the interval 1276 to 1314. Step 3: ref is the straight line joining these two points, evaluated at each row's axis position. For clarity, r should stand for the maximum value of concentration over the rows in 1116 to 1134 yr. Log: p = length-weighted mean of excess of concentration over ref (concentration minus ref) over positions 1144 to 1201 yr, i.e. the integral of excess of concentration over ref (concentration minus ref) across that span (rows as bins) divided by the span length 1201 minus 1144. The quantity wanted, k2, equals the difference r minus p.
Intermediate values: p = -9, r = 222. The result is 231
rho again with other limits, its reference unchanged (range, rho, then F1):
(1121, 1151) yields -3.3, 0.04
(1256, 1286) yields -4.8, 0.01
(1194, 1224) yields -1.7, 0.19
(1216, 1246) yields -2.7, 0.07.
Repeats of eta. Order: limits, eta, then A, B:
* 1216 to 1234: -2.9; 2.24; 2.28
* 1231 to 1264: -3.1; 2.30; 2.37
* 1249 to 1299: -3.1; 2.30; 2.33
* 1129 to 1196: -2.6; 2.07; 2.27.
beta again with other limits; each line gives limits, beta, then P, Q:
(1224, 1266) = 49.5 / 10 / 5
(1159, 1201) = 50.5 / 2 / 3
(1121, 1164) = 49.2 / 9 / 2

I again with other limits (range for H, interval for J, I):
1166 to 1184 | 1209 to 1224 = 3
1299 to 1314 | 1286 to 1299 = 10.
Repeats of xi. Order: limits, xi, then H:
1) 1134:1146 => 23.2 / 210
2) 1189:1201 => 21.2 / 133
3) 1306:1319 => 23.3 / 212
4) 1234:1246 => 23.6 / 230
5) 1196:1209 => 21.7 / 148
